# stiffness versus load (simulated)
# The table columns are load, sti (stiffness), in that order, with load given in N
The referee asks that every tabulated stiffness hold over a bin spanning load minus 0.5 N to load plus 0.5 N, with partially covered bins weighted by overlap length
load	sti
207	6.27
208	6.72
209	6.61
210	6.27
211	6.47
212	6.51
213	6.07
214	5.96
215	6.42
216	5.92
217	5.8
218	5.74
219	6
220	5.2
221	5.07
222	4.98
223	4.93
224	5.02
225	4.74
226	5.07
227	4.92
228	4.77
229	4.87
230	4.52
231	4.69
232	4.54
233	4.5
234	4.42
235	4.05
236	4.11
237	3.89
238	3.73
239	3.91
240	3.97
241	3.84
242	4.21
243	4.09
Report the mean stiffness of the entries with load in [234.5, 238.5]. 3.9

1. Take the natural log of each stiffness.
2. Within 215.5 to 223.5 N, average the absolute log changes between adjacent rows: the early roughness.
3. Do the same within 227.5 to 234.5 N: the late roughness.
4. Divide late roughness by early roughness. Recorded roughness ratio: 0.82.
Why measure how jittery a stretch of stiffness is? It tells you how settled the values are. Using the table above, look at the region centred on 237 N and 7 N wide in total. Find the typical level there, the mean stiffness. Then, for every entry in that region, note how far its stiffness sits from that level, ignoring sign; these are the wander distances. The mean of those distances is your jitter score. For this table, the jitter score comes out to 0.16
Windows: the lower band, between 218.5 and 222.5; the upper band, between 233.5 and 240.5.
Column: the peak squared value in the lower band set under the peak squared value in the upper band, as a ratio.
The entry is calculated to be 0.54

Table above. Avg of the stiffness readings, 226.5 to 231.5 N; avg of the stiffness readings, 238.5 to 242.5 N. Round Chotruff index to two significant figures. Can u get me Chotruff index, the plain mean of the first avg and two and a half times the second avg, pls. 7.4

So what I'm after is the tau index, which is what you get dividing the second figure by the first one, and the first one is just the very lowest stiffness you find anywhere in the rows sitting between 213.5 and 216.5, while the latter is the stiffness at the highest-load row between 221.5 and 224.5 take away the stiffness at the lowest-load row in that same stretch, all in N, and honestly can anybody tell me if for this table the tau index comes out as 0.01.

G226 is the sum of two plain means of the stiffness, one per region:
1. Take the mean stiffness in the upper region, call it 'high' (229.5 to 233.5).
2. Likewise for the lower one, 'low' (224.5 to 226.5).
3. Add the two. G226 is 9.5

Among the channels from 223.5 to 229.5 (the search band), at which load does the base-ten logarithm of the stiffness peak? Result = 226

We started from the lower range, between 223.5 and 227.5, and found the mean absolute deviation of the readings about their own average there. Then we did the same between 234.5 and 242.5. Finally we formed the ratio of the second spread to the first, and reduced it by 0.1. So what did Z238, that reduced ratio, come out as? 1.03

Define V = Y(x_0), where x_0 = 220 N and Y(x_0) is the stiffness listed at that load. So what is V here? 5.2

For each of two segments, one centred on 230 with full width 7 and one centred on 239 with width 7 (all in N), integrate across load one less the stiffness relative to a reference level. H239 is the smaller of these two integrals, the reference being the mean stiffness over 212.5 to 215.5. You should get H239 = 1.7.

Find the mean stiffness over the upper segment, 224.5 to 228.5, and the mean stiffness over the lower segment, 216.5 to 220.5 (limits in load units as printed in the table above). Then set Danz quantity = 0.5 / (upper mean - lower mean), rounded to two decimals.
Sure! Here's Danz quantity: -0.62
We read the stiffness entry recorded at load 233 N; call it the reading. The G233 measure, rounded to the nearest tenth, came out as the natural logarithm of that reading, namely 1.5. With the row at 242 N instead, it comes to 1.4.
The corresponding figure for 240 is 1.4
